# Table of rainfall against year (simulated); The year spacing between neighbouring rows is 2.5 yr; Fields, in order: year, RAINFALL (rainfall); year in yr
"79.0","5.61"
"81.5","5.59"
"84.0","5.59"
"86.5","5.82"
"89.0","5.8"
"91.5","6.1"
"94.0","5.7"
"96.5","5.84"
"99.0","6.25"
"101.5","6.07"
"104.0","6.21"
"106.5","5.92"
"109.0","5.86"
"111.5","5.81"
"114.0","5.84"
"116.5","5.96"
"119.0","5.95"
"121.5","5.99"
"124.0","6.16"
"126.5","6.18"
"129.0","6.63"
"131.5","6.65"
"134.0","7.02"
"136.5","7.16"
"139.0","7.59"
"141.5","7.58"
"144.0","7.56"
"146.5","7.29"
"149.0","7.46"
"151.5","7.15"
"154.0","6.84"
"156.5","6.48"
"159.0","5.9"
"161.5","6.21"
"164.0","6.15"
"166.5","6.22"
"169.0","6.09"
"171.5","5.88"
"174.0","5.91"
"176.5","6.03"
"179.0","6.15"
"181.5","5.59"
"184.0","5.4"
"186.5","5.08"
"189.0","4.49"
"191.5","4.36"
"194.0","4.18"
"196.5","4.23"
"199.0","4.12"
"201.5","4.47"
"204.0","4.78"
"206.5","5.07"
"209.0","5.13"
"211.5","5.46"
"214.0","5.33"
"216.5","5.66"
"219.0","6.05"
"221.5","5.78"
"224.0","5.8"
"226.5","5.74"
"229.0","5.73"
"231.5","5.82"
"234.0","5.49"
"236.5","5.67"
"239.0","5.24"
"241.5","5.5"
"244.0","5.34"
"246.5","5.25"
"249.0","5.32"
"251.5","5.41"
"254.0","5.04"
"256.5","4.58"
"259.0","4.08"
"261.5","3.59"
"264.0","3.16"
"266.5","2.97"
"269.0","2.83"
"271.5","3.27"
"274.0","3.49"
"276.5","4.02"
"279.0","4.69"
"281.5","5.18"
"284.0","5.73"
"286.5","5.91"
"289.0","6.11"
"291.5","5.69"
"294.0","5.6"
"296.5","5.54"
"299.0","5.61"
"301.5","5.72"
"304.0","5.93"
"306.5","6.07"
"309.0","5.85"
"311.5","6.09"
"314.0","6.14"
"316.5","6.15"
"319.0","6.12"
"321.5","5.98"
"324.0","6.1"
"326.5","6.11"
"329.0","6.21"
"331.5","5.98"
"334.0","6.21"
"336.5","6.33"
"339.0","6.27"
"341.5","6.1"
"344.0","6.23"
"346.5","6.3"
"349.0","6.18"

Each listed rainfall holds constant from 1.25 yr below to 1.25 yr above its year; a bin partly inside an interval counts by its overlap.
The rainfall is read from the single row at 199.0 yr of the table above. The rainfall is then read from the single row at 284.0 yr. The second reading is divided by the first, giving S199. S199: 1.39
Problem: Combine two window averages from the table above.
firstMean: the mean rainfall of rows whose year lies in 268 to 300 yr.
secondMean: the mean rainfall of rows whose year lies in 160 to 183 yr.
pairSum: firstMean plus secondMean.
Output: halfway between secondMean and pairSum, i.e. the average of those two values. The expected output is 8.5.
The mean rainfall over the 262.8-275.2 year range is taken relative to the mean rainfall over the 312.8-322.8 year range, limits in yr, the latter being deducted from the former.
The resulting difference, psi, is -3.0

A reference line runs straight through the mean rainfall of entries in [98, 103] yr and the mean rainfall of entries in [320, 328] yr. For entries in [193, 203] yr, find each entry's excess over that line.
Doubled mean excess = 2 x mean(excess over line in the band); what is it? -3.7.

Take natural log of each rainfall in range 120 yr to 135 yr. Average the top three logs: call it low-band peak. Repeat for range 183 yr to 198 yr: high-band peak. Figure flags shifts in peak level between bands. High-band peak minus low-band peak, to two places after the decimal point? -0.31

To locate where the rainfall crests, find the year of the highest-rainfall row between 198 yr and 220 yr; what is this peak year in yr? 219.0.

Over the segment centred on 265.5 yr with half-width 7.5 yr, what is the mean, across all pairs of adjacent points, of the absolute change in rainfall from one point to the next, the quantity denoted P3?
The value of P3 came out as 0.34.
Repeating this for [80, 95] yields 0.19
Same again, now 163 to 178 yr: 0.11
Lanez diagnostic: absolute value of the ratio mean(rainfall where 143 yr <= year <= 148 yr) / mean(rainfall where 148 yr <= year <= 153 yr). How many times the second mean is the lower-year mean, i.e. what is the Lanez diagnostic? 1.02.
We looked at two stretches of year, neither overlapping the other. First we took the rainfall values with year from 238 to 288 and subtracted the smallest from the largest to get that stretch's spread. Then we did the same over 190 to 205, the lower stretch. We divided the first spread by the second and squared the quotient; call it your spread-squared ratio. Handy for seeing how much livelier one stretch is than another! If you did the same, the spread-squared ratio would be 22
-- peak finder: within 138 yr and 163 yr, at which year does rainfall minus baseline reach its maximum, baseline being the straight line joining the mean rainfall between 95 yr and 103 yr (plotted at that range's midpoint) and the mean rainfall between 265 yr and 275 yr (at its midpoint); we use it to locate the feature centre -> 144.0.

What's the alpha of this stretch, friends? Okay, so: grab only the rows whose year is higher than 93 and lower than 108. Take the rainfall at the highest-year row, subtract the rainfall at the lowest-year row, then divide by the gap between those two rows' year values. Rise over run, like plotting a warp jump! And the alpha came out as 0.018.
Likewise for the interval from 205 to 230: 0.029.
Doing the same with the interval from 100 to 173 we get -0.003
